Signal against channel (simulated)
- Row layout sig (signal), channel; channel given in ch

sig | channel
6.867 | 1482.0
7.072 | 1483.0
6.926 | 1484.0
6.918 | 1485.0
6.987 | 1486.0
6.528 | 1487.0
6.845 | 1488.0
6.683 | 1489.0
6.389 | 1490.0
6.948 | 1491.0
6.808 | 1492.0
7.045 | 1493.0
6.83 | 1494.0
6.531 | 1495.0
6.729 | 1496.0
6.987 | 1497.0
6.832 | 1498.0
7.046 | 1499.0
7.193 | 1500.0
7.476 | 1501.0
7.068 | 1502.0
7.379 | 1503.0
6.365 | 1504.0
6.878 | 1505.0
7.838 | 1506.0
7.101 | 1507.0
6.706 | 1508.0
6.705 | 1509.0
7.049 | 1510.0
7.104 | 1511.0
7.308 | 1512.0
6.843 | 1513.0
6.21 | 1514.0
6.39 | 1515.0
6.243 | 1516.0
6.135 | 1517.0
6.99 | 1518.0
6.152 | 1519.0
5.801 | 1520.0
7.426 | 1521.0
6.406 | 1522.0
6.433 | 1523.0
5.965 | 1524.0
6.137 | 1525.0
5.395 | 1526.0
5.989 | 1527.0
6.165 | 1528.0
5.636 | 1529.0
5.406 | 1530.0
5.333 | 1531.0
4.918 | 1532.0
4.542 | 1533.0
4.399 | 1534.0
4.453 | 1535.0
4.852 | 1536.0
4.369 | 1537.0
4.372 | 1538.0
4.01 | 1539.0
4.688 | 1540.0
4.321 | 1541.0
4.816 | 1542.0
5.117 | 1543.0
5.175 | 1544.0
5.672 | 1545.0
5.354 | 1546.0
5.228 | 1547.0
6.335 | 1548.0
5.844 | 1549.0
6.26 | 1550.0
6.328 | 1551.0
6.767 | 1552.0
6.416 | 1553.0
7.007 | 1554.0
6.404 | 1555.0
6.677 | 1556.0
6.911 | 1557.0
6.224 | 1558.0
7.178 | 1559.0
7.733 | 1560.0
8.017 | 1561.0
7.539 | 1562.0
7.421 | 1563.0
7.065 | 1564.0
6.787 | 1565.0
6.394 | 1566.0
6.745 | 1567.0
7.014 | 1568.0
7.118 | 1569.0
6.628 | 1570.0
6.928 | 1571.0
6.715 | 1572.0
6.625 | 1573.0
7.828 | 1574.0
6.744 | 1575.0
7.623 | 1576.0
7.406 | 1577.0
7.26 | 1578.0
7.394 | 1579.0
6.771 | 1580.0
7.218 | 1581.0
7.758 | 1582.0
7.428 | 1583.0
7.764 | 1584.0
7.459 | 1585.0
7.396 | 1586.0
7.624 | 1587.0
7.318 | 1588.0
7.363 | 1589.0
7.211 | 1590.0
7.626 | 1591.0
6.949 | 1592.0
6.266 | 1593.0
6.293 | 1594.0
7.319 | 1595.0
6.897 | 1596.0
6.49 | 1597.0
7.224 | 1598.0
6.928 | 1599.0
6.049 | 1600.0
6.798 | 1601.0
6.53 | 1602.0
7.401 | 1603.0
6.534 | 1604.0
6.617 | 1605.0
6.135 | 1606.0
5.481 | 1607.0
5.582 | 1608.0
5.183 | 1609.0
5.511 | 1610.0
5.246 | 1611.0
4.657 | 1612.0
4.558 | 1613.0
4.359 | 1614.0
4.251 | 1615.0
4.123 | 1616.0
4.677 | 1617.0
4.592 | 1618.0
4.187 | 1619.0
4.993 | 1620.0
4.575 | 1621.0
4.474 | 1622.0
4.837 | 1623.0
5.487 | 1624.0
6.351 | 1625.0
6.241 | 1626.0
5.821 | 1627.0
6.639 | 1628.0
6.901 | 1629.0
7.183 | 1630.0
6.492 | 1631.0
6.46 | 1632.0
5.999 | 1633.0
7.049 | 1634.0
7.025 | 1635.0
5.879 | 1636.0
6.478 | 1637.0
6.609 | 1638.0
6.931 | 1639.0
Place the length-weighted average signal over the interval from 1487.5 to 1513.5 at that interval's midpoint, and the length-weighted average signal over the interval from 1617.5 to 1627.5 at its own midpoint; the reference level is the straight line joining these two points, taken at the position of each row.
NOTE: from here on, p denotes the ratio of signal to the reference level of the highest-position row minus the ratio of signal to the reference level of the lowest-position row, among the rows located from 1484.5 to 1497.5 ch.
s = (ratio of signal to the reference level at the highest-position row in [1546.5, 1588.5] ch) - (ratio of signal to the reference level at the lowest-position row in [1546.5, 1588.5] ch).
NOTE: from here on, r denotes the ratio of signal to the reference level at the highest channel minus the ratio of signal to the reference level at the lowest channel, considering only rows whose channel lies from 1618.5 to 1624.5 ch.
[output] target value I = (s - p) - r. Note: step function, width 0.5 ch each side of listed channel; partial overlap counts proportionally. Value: 0.2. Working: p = 0.03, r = 0.3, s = 0.46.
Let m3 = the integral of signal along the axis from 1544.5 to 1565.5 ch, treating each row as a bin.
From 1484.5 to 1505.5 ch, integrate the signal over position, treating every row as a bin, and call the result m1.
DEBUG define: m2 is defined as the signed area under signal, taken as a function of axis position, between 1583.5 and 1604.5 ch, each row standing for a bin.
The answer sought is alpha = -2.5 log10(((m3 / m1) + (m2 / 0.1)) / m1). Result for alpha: -2.5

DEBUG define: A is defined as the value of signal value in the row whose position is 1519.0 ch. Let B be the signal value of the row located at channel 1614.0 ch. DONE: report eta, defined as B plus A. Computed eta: 10.5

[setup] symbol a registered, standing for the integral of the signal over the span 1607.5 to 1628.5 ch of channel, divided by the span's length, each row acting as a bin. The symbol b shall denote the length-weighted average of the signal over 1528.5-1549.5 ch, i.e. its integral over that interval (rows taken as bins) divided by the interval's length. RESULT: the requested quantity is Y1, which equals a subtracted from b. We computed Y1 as -0.1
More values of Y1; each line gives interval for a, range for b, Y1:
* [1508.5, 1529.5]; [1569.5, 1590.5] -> 0.9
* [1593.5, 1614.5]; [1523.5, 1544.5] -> -1.0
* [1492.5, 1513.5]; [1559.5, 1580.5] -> 0.1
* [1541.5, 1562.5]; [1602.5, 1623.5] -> -1.2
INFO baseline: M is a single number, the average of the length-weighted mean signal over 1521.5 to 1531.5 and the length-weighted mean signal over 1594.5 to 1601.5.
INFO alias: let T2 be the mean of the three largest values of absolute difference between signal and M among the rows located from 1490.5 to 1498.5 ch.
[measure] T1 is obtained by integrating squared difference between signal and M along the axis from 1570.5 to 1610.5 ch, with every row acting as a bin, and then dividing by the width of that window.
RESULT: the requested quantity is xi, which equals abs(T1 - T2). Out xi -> 0.1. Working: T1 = 0.74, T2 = 0.6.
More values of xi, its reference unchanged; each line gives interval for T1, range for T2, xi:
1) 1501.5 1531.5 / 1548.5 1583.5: 1.1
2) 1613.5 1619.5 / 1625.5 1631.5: 3.3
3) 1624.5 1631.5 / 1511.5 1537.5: 1.7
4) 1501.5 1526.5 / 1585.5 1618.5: 1.7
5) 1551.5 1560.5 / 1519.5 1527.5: 0.5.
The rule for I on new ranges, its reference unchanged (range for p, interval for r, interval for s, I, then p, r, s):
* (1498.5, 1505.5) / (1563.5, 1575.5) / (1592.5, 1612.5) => -0.2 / -0.01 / 0.0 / -0.24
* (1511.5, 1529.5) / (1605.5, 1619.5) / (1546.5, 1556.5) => 0.8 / -0.21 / -0.3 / 0.25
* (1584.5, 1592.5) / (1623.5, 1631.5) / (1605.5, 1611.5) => -0.3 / -0.07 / 0.2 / -0.15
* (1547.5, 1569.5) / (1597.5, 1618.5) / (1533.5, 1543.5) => 0.4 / 0.18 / -0.4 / 0.13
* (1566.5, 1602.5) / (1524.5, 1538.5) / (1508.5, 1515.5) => 0.1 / 0.07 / -0.2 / -0.03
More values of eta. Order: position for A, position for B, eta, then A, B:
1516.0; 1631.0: 12.7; 6.243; 6.492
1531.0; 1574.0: 13.2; 5.333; 7.828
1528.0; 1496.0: 12.9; 6.165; 6.729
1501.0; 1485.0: 14.4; 7.476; 6.918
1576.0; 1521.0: 15.0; 7.623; 7.426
